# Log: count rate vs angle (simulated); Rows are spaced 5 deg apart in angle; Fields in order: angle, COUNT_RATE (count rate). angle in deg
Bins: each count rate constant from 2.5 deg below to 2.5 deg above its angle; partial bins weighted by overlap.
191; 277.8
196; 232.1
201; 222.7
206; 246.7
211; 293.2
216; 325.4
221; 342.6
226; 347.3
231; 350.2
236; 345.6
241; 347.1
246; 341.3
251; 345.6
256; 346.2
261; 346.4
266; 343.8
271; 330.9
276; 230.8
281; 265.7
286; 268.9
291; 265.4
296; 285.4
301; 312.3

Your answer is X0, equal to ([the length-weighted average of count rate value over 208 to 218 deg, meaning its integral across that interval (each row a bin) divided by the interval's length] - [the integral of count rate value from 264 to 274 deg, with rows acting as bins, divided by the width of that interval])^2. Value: 694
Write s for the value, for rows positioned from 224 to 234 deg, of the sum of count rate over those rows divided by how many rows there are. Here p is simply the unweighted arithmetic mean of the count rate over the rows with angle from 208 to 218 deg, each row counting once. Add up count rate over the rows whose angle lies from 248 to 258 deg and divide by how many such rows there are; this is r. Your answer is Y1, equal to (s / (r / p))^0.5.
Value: 17.7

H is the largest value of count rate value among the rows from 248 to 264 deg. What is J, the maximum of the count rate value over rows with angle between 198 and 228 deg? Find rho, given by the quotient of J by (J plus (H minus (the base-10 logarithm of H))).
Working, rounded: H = 346.4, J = 347.3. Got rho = 0.502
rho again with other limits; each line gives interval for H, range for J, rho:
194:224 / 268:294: 0.493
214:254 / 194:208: 0.415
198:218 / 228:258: 0.520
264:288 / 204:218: 0.488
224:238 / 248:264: 0.499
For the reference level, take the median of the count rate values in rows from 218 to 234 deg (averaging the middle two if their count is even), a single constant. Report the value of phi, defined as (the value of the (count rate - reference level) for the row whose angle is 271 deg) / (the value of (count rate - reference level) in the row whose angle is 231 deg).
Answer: -5.7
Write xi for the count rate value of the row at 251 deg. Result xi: 345.6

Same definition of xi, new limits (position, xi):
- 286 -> 268.9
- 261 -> 346.4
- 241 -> 347.1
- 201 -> 222.7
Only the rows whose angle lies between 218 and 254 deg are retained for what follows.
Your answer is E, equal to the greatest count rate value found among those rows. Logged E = 350.2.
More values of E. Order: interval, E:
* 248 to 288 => 346.4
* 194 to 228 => 347.3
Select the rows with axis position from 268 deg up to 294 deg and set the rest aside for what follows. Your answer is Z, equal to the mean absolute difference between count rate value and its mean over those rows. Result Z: 23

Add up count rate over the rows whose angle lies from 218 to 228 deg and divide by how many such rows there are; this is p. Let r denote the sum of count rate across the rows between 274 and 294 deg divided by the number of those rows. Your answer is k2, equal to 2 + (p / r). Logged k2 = 3.3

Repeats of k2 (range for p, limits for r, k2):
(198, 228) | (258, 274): 2.9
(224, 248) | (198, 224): 3.2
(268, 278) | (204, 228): 2.9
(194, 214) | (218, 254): 2.7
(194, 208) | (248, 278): 2.7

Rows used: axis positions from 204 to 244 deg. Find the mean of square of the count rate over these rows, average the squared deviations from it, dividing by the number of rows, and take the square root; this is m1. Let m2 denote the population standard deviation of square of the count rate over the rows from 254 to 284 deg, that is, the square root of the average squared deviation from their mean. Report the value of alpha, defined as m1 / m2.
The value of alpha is 0.8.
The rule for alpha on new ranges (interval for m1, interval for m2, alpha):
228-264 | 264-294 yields 0.1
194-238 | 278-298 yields 6.4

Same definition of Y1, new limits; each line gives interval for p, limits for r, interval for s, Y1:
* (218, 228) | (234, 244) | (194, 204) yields 15.0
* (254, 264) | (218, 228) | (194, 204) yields 15.1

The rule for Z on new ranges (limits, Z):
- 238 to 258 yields 2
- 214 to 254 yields 5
